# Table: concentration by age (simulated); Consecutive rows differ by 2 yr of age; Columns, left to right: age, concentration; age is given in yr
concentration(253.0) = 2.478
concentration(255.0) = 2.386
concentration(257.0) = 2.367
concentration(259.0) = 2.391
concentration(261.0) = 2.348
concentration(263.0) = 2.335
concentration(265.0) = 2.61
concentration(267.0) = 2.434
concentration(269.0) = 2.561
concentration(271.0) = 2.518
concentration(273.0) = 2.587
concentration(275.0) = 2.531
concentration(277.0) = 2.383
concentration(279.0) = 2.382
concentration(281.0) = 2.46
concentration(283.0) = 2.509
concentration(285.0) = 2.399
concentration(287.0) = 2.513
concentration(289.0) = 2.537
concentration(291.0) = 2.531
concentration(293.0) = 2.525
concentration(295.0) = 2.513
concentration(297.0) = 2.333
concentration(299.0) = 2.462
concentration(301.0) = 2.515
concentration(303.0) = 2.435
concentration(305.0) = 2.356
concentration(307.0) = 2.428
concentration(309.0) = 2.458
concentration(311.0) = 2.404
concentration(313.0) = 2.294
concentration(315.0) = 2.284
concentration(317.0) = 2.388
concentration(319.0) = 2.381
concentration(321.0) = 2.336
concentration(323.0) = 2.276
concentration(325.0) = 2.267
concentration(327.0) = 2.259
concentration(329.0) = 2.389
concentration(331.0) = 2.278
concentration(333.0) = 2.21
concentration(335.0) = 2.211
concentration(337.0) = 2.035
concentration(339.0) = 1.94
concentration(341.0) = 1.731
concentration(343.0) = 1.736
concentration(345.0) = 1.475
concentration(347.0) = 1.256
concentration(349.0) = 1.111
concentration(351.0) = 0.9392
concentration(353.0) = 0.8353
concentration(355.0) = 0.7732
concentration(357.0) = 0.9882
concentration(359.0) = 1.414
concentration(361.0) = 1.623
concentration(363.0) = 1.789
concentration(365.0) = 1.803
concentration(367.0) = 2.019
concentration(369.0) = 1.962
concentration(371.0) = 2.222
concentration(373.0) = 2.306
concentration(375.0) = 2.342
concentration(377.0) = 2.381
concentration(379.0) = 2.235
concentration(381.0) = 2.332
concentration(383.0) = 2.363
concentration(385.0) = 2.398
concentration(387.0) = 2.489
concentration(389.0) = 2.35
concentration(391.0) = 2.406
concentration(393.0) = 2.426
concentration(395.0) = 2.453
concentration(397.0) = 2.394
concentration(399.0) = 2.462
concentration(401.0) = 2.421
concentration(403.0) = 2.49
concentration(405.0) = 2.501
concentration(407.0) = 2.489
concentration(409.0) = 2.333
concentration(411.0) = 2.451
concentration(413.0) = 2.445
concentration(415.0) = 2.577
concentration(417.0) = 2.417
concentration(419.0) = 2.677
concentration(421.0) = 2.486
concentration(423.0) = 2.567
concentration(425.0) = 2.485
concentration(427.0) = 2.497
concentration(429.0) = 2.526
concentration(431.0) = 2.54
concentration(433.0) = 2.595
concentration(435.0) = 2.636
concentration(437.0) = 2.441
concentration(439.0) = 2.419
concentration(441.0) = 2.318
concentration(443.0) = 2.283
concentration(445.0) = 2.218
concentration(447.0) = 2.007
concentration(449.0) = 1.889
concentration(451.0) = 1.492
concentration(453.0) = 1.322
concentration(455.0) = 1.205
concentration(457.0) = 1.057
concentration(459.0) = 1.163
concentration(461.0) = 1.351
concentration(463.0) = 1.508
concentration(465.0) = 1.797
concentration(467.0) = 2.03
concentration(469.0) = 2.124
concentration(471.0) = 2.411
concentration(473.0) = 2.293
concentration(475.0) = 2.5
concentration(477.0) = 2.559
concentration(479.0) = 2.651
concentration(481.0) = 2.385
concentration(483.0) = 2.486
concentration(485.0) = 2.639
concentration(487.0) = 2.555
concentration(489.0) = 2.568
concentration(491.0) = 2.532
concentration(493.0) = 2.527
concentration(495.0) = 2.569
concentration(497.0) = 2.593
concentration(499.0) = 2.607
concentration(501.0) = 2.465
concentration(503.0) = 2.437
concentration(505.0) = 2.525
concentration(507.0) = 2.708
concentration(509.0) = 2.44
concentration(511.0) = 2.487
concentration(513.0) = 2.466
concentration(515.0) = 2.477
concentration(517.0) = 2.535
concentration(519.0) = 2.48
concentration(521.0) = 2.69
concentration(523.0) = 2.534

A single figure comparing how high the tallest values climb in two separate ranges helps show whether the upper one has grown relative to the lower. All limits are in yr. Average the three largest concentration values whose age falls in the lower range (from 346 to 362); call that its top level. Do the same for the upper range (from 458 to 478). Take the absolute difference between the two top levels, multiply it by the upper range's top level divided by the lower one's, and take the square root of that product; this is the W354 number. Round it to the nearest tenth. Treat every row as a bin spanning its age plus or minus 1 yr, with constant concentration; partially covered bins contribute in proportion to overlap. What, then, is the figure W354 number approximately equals 1.4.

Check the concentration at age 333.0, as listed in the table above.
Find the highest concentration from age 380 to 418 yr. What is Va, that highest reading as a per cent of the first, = 117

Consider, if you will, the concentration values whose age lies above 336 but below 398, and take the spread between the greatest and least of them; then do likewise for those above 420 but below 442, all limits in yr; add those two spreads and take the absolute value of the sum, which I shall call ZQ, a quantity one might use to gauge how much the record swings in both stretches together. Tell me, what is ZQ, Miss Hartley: 2.0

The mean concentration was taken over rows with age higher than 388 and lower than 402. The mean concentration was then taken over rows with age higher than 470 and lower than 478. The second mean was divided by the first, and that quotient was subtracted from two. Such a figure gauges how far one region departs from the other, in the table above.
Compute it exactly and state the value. 0.990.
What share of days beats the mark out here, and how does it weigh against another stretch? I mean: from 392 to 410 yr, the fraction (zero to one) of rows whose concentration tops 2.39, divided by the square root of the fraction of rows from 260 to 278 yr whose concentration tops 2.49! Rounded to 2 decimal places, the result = 1.19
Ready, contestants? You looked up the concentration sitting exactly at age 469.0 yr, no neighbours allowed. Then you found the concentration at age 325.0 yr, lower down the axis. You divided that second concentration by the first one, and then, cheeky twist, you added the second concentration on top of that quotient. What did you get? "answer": 3.33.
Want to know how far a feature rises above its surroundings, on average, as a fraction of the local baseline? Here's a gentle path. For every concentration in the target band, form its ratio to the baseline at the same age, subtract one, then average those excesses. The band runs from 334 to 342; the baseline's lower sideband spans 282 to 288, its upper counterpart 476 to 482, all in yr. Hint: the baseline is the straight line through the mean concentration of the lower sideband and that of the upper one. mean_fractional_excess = -0.20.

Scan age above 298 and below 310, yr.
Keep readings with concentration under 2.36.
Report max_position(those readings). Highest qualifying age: 305.0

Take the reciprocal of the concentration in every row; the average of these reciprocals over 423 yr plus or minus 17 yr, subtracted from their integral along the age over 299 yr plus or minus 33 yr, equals 27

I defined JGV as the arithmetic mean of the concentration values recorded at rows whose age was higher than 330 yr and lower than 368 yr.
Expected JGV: 1.59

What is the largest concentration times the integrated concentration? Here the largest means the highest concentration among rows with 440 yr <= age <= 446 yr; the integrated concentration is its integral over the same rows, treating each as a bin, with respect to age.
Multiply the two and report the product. 32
